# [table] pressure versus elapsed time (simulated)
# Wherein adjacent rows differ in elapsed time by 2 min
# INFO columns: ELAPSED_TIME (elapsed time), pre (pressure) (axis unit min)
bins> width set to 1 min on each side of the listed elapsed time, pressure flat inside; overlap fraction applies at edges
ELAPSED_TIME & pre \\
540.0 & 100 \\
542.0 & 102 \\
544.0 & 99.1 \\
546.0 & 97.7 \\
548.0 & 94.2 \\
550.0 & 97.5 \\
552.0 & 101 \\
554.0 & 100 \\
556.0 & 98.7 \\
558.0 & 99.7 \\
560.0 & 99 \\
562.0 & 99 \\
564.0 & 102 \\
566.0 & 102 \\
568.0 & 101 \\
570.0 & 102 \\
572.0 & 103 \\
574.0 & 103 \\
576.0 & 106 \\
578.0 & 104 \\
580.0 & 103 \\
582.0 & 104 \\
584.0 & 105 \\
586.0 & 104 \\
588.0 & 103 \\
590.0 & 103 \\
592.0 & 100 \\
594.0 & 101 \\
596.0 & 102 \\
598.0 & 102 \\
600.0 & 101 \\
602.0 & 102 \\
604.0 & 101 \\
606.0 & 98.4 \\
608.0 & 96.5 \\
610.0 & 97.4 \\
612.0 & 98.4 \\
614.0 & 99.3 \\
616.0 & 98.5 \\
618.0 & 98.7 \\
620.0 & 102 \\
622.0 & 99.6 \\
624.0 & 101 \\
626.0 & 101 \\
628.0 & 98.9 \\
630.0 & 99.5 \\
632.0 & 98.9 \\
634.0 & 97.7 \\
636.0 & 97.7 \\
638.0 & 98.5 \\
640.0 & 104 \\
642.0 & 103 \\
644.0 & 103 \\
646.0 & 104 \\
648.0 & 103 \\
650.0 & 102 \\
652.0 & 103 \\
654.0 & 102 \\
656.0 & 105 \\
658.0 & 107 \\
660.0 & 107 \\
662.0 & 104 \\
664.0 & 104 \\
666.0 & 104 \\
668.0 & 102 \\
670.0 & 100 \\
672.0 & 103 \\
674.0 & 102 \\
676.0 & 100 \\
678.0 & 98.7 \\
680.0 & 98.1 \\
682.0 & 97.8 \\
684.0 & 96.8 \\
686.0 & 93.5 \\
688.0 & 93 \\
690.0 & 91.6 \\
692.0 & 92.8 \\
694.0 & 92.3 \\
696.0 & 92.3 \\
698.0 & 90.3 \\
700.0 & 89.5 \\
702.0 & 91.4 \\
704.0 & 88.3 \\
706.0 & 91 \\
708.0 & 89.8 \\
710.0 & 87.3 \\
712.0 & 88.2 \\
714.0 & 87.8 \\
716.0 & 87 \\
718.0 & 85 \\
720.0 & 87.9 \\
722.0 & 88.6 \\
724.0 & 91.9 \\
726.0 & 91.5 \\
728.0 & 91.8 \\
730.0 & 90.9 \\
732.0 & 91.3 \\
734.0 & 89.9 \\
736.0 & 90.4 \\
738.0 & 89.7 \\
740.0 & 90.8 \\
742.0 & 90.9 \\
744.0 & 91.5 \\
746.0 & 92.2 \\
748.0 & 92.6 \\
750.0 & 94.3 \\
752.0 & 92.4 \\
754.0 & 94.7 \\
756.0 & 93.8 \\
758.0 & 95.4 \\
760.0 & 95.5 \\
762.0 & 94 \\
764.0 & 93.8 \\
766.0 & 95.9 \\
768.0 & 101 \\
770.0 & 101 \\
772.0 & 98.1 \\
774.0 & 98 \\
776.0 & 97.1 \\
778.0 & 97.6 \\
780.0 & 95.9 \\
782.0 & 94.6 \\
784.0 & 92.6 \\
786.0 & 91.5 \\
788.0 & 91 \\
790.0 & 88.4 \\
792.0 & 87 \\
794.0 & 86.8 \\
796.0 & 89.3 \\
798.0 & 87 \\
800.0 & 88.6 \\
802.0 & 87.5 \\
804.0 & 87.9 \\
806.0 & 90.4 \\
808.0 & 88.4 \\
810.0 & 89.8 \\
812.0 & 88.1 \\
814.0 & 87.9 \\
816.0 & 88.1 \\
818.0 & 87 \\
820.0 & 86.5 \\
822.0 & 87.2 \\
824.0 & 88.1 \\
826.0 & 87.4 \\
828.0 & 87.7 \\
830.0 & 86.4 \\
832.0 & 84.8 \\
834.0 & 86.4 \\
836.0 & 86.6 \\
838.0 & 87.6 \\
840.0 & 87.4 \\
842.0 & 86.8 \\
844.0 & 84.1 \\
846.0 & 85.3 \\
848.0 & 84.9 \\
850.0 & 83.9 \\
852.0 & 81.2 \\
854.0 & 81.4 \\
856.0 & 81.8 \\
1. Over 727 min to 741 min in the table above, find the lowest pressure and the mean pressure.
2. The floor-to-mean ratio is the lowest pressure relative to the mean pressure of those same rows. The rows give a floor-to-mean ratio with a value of 0.989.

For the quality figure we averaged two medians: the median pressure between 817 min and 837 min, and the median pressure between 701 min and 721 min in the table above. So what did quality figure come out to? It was 87.4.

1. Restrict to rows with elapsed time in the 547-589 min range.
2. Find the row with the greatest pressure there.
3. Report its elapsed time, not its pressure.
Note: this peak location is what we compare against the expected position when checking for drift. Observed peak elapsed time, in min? 576.0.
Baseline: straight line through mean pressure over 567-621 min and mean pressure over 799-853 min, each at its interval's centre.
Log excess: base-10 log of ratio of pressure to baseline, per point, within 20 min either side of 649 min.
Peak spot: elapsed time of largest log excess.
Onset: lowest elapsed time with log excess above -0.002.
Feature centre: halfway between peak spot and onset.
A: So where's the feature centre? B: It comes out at 645 min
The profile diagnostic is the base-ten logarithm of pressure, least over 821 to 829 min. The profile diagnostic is 1.94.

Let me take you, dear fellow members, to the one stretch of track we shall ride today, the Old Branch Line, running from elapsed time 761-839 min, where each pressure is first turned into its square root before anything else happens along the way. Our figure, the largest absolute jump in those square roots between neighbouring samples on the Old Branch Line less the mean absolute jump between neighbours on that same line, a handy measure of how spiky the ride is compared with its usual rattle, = 0.19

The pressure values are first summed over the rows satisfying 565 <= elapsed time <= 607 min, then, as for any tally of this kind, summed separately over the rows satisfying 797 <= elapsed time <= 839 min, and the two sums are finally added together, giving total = 3990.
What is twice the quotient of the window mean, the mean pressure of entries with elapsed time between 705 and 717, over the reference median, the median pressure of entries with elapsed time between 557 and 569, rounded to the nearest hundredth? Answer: 1.76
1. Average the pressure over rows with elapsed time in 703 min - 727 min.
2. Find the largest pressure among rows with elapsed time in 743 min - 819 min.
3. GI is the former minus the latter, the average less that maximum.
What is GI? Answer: -12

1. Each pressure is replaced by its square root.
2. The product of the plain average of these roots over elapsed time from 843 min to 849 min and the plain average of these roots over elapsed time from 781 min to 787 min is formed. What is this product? 88.7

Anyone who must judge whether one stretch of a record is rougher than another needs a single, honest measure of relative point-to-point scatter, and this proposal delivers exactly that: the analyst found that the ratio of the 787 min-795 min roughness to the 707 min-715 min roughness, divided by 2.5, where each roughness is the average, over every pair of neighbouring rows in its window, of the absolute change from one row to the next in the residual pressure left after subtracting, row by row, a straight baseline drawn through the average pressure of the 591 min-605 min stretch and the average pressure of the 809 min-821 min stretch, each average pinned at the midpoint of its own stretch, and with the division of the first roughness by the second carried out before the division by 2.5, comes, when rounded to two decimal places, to 0.42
